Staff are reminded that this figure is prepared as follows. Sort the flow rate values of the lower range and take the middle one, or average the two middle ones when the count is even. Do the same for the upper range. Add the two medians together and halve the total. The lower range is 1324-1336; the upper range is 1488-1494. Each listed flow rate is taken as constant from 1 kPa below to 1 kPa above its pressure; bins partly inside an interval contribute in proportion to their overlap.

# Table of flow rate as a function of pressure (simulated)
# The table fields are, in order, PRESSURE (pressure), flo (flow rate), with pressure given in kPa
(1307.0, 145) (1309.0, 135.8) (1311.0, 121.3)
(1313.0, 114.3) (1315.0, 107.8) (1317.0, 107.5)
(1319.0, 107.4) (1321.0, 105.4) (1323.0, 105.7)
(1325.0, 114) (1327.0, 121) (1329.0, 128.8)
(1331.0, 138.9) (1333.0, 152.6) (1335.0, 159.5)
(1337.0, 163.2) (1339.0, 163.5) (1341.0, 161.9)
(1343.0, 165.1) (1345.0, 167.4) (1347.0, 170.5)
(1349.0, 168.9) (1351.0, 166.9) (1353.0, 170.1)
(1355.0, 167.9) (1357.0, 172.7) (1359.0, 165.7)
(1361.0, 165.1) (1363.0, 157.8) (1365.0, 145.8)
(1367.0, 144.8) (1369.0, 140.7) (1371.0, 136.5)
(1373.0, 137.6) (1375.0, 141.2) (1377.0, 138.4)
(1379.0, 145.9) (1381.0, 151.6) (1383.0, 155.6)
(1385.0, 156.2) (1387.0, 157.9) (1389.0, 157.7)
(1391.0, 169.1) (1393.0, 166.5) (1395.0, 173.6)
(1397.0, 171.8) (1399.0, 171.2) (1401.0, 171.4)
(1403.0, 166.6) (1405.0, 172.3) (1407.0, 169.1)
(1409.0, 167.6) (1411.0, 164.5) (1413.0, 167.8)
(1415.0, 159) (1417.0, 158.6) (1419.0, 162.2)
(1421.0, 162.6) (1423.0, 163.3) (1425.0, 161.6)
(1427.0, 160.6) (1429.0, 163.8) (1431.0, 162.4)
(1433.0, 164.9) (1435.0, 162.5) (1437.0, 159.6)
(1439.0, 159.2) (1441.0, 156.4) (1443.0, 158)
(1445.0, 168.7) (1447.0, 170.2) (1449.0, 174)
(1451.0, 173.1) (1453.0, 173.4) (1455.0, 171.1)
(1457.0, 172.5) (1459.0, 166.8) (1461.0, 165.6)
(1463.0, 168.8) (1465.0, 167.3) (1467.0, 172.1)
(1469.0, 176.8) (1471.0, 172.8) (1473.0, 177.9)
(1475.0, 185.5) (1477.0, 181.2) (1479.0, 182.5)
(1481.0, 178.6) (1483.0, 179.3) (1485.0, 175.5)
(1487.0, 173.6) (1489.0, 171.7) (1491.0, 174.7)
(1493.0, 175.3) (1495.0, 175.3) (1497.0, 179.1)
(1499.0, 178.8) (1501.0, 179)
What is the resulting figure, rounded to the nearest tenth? 154.3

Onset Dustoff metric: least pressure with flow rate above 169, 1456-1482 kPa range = 1457.0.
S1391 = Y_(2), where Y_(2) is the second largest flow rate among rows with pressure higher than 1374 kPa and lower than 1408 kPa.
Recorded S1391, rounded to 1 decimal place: 172.3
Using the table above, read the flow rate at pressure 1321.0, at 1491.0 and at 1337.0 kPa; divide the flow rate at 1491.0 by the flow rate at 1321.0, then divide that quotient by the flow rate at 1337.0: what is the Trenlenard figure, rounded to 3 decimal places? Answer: 0.010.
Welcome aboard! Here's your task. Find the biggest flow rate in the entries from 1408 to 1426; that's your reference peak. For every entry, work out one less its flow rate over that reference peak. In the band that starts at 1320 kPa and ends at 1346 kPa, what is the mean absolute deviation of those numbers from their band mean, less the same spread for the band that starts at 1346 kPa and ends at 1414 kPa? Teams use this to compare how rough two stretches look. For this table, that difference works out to 0.07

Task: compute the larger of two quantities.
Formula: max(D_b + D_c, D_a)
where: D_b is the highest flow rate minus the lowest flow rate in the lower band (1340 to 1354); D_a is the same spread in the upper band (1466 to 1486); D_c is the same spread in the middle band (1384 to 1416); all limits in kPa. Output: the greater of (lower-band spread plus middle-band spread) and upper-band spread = 26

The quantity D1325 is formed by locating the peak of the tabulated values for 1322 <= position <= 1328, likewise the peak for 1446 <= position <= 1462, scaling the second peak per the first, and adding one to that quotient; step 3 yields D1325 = 2.44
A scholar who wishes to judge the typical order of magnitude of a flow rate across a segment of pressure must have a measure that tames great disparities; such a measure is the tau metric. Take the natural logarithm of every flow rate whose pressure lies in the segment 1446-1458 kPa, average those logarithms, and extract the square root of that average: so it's 2.27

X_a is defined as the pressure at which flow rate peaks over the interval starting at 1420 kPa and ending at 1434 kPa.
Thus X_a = 1433.0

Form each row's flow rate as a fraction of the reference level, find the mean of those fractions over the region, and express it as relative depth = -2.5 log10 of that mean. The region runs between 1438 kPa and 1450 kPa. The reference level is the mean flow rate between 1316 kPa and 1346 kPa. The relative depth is -0.194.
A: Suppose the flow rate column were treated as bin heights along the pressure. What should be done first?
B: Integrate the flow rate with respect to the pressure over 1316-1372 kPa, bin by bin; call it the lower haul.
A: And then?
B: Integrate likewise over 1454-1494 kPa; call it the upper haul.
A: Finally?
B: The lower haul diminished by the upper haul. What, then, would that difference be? 1291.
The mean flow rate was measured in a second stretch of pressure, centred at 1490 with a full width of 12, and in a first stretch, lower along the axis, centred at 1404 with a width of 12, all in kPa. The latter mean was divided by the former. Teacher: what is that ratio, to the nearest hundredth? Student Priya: 0.97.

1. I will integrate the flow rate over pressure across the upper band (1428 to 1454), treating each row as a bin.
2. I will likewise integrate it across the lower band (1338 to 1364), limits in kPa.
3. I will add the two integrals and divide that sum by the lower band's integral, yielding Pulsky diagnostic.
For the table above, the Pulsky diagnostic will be 1.99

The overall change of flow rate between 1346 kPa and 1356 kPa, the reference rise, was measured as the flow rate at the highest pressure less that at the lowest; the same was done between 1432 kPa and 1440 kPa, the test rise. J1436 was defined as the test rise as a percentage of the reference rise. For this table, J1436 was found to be 219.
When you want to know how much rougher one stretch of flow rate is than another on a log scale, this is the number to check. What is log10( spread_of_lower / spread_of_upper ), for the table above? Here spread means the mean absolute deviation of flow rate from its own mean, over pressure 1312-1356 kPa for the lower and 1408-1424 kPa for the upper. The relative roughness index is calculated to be 0.98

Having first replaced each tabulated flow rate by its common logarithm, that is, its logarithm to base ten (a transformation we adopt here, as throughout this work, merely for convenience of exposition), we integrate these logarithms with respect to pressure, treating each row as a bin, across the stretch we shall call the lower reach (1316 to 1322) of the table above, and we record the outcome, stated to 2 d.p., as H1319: 12.17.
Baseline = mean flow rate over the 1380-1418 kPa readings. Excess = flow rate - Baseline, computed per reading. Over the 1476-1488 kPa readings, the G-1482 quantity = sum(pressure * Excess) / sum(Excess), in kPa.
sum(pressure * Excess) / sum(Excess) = 1481.3 kPa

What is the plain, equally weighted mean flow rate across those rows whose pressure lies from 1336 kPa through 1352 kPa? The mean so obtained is 166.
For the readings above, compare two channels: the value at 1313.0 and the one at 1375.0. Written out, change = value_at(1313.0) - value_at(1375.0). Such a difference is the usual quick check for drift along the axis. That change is -27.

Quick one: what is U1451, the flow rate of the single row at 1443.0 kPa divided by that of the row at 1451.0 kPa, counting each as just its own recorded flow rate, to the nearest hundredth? 0.91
